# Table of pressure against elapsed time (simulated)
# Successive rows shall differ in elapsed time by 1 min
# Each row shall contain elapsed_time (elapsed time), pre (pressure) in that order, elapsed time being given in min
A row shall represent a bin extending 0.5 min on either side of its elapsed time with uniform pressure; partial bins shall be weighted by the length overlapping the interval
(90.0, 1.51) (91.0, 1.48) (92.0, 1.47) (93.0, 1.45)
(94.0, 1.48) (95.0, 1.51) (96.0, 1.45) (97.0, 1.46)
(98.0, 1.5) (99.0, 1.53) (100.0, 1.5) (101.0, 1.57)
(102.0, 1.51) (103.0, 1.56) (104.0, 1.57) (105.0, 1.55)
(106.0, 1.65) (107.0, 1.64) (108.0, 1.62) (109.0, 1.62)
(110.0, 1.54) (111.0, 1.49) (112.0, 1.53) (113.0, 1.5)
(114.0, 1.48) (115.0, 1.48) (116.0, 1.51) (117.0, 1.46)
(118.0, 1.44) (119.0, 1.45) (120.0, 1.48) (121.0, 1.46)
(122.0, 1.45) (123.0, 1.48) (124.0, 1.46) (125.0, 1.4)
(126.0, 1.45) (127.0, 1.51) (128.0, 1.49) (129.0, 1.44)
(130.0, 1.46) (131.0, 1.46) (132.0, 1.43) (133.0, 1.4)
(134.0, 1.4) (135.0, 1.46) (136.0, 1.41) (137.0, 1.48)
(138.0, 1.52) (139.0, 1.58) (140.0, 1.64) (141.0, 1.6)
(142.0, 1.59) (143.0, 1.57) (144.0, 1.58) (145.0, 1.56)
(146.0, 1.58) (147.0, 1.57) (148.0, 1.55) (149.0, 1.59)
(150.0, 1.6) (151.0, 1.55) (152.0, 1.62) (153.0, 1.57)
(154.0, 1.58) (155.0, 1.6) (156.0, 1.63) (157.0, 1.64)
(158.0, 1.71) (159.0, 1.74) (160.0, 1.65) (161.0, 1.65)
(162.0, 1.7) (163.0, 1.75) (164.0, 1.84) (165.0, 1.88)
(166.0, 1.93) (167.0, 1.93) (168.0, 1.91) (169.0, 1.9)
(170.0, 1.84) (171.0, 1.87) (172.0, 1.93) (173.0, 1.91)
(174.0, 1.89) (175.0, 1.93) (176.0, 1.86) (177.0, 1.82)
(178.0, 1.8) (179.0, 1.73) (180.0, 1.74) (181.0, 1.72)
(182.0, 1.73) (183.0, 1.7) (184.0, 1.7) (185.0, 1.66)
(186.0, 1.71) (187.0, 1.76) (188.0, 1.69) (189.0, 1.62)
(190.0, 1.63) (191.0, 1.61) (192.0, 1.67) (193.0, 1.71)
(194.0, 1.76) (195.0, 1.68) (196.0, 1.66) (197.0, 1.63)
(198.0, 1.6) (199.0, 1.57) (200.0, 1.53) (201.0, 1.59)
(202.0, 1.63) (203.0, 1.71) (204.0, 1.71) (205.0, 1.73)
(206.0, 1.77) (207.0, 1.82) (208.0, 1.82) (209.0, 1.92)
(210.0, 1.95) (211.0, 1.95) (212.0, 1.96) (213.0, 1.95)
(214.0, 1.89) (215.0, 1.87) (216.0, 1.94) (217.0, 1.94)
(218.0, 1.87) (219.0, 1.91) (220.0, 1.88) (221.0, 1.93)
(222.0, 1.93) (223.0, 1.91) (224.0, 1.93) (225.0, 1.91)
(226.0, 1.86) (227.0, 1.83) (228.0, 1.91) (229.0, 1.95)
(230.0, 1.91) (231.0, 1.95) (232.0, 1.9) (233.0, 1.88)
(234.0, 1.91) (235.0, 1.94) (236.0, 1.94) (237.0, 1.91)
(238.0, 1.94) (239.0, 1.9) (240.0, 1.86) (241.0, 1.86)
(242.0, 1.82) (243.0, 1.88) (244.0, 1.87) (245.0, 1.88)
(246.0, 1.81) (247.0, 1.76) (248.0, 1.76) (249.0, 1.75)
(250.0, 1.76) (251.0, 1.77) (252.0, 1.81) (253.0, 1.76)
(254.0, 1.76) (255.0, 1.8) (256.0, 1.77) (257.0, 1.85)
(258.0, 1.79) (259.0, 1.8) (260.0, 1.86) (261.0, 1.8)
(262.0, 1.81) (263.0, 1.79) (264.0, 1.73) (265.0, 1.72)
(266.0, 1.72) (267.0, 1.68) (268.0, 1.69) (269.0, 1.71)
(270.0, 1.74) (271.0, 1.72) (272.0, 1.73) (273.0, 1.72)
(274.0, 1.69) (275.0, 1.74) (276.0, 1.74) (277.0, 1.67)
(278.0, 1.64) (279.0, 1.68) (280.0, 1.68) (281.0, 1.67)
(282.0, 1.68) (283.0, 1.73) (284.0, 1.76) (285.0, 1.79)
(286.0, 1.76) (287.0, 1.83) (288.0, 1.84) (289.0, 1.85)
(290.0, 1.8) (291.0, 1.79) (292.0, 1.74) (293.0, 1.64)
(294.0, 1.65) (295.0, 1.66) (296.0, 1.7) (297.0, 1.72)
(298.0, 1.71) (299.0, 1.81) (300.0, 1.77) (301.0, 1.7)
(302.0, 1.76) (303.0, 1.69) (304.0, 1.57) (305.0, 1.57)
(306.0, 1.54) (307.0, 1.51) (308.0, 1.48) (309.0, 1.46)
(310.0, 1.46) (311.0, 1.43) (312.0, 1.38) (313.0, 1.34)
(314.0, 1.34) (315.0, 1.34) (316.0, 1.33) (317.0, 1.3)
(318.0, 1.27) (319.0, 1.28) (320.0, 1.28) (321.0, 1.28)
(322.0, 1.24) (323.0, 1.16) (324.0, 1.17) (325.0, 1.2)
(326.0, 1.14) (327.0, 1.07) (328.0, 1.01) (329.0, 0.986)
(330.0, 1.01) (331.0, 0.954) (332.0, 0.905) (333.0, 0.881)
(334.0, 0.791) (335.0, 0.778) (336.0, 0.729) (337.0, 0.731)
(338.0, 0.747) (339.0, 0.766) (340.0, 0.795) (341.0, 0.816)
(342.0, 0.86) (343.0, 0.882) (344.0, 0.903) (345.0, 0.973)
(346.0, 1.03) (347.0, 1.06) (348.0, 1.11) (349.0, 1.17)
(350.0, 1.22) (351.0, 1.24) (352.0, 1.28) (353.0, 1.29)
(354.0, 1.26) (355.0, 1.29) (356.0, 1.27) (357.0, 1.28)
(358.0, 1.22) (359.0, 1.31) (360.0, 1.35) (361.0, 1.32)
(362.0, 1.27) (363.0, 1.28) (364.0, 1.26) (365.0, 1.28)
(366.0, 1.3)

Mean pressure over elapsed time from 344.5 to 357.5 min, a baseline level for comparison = 1.2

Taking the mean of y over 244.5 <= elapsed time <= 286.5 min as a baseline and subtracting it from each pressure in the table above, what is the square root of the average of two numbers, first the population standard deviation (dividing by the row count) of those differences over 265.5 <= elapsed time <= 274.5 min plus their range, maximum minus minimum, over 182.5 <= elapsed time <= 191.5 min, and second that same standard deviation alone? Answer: 0.31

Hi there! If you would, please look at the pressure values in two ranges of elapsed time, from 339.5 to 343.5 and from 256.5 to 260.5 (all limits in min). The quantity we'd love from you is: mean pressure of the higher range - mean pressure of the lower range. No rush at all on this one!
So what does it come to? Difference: -1.0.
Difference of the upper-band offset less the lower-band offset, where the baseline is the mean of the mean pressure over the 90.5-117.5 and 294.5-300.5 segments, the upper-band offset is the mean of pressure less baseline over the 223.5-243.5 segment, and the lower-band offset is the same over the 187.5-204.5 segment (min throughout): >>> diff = 0.252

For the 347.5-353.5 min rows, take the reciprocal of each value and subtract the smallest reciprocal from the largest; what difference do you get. 0.13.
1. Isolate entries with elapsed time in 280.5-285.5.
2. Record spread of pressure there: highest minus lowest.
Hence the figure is 0.12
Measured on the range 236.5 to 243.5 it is 0.12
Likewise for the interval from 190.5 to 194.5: 0.15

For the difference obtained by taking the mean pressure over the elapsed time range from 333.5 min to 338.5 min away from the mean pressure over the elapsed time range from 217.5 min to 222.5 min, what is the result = 1.1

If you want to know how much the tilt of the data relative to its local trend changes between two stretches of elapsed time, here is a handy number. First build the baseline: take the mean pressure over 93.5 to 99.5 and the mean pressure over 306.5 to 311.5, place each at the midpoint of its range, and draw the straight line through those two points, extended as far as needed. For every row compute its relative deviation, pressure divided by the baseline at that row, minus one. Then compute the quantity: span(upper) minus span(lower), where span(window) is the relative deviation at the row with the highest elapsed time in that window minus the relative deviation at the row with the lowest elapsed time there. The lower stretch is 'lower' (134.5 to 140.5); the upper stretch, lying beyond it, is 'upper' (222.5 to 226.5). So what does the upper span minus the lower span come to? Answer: -0.16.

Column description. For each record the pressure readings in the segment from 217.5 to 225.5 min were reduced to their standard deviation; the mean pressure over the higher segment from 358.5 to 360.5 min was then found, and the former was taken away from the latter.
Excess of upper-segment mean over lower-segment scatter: 1.3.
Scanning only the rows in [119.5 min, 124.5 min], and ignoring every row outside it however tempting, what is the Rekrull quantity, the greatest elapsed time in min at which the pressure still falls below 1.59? 124.0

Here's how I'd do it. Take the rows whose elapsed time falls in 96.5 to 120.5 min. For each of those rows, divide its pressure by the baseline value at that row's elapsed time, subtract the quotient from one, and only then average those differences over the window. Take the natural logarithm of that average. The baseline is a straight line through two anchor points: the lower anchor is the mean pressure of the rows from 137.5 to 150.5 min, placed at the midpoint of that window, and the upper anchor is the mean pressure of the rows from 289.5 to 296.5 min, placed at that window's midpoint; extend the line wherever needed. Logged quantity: -4.3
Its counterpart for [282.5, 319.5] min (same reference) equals -2.7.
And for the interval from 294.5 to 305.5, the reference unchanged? -4.4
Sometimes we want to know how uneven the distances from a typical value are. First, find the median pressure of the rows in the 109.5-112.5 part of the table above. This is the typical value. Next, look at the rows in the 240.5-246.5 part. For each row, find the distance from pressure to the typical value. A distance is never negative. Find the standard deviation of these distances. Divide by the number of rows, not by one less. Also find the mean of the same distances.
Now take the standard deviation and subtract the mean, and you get -0.30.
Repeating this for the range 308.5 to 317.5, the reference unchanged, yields -0.10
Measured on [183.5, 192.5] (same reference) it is -0.10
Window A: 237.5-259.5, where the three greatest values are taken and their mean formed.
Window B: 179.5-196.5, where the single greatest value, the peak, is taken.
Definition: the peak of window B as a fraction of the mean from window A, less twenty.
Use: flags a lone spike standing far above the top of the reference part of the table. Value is -19.1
